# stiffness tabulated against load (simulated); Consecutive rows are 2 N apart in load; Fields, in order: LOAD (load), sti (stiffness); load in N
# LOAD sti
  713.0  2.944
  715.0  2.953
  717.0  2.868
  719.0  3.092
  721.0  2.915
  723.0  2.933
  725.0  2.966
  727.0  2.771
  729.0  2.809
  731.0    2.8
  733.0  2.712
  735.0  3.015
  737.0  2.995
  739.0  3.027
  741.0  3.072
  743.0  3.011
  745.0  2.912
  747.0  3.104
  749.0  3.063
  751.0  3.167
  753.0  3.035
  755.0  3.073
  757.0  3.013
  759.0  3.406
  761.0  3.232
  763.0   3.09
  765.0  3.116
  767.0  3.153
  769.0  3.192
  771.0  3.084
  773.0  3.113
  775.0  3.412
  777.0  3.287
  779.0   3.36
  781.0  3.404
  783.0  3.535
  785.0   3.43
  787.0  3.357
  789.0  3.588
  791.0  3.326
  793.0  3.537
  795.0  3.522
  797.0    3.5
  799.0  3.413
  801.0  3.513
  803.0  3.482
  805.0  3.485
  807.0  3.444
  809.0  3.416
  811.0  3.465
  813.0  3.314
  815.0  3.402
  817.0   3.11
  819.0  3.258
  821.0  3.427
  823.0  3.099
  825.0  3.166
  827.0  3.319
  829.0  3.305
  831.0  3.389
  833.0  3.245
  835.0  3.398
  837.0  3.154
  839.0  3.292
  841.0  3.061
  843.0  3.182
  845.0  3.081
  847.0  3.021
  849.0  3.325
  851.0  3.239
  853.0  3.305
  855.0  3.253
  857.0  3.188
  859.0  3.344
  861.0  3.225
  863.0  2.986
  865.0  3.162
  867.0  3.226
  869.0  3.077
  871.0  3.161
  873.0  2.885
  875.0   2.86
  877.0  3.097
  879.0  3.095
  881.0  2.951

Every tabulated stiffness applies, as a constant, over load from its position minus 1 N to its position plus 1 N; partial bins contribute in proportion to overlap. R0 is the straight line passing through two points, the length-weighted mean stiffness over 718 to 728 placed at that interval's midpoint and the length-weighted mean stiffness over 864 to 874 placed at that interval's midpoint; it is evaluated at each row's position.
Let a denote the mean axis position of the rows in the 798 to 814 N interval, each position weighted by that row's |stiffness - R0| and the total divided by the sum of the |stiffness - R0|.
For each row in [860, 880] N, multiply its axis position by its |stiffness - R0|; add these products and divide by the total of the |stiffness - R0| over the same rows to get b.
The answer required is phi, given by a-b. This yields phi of -64.0 N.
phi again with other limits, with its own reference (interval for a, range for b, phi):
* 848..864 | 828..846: 21.0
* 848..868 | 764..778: 84.3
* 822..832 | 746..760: 74.2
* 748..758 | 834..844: -85.5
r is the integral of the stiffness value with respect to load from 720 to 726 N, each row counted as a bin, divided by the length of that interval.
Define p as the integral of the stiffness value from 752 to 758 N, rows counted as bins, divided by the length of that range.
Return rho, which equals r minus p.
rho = -0.1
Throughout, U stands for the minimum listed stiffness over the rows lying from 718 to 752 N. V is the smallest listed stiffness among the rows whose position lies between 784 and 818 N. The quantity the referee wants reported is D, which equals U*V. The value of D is 8.43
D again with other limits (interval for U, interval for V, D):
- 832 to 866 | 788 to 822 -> 9.29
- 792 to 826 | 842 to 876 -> 8.86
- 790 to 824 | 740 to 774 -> 9.02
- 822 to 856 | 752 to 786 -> 9.10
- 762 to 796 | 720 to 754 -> 8.36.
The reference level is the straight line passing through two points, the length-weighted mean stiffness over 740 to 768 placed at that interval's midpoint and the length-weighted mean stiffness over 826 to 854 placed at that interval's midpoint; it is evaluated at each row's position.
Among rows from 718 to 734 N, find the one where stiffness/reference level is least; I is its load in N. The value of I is 733.0 N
